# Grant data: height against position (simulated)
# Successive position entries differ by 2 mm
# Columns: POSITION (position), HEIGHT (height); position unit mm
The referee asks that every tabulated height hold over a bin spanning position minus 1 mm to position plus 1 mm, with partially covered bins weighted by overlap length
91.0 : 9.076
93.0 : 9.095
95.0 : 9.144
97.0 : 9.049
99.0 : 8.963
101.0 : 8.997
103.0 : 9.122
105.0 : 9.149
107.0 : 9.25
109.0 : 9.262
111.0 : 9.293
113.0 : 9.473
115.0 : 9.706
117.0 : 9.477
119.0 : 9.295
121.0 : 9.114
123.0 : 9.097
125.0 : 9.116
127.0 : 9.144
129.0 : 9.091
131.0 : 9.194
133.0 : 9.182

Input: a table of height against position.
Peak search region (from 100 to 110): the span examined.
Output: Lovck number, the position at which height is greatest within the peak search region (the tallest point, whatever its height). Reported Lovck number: 109.0 mm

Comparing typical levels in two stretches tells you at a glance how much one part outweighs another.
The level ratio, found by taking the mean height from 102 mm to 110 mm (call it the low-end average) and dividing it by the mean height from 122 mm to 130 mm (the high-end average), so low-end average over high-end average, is 1.01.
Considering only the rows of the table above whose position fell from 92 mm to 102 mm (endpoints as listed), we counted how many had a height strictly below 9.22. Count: 5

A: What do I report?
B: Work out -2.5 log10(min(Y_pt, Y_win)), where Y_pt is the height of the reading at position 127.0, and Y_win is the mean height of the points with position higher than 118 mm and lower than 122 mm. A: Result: -2.403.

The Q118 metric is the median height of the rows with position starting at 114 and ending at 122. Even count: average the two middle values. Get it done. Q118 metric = 9.39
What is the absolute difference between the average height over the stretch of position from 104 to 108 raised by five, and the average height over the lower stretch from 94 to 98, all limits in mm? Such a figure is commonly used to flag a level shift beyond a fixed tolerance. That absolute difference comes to 5.10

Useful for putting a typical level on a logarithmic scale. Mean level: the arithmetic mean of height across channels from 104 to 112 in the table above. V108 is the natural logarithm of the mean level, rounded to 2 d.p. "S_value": 2.22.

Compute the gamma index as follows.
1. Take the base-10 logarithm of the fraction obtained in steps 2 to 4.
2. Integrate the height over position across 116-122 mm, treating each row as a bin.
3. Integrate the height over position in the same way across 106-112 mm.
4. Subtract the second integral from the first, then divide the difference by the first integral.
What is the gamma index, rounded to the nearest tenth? -2.5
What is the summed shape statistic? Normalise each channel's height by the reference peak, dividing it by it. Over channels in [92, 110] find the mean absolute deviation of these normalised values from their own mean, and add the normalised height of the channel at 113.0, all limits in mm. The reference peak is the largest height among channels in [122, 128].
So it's 1.04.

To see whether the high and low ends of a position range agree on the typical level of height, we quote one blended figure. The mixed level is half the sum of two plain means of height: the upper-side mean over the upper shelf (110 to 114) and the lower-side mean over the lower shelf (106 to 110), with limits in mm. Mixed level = 9.32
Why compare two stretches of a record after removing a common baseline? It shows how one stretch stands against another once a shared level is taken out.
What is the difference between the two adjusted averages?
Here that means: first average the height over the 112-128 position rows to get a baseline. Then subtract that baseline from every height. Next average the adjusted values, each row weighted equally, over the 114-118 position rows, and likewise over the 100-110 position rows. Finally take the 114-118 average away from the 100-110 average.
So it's -0.44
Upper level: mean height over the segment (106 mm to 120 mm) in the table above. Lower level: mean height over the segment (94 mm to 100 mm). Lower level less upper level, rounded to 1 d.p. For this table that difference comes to -0.3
